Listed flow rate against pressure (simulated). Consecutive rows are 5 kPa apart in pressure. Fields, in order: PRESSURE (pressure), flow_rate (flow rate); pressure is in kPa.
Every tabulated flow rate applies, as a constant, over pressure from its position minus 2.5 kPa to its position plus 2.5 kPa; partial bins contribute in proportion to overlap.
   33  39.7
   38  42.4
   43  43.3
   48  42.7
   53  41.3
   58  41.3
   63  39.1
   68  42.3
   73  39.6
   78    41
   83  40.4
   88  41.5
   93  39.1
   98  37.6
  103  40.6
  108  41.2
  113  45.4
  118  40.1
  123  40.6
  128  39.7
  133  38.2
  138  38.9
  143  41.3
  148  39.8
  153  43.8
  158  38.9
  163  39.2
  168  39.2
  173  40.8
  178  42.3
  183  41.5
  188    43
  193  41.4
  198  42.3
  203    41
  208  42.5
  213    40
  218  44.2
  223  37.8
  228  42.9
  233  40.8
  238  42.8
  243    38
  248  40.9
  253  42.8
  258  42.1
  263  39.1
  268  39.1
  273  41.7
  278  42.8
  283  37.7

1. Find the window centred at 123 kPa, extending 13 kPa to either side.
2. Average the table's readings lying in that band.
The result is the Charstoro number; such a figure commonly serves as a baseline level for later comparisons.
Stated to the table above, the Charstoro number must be 40.8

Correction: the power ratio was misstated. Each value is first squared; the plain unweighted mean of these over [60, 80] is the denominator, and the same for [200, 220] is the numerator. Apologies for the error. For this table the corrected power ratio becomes 1.07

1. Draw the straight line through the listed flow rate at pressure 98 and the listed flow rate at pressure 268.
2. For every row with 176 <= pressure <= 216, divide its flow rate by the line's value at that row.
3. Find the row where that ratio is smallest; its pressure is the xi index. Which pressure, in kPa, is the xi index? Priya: 213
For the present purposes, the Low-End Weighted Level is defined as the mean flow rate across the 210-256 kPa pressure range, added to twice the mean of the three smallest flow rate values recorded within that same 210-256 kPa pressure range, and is 118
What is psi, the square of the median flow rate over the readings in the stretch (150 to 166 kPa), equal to 1537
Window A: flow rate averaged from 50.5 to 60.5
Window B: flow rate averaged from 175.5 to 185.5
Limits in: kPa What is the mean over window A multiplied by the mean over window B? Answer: 1730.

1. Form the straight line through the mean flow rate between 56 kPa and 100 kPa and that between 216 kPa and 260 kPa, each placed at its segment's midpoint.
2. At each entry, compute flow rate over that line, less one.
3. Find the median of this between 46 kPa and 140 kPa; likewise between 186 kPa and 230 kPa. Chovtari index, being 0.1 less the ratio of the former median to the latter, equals 0.0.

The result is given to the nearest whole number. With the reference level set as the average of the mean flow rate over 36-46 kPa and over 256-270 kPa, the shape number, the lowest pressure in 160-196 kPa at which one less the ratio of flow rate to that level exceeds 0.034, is 163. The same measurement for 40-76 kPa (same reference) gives 63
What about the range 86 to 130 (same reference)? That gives 93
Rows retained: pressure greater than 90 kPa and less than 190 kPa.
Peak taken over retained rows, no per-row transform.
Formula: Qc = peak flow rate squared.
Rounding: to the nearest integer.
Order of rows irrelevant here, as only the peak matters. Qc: 2061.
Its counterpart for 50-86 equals 1789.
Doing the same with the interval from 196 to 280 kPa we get 1954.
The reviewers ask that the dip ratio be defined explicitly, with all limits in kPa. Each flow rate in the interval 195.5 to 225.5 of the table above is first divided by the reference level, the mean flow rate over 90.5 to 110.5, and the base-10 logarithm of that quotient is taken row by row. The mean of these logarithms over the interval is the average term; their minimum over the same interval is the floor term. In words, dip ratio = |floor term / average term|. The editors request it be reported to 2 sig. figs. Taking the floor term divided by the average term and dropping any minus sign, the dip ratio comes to 1.2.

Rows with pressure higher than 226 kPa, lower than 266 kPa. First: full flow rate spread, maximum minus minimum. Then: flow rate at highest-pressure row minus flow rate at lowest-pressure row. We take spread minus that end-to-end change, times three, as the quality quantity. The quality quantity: 26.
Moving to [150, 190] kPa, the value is 17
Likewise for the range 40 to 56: 12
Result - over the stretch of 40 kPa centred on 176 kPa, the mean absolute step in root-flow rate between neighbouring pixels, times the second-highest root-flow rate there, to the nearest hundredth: 0.53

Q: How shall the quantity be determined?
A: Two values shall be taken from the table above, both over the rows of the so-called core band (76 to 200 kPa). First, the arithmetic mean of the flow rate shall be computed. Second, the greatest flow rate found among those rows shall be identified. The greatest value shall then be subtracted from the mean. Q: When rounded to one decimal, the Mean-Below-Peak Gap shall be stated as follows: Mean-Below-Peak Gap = -4.7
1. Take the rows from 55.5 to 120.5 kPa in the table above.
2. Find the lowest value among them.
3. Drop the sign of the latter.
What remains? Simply 37.6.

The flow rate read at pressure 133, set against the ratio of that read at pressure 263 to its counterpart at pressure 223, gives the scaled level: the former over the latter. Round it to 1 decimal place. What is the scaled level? 36.9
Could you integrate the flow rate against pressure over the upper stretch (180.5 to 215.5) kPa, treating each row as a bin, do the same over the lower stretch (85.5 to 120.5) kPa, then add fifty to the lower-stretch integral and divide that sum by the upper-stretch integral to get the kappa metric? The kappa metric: 1.01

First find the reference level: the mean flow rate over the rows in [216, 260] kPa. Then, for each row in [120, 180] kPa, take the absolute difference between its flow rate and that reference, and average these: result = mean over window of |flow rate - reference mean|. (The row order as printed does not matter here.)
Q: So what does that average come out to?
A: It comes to 1.7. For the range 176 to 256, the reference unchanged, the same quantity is 1.4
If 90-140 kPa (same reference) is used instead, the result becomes 2.0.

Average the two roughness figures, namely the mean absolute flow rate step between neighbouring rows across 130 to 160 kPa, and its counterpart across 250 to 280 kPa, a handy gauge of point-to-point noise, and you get 2.1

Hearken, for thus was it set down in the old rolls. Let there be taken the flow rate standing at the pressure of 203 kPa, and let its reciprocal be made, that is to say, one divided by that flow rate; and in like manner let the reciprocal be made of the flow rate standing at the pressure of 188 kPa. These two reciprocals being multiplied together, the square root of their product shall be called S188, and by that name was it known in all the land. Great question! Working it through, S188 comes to 0.0238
